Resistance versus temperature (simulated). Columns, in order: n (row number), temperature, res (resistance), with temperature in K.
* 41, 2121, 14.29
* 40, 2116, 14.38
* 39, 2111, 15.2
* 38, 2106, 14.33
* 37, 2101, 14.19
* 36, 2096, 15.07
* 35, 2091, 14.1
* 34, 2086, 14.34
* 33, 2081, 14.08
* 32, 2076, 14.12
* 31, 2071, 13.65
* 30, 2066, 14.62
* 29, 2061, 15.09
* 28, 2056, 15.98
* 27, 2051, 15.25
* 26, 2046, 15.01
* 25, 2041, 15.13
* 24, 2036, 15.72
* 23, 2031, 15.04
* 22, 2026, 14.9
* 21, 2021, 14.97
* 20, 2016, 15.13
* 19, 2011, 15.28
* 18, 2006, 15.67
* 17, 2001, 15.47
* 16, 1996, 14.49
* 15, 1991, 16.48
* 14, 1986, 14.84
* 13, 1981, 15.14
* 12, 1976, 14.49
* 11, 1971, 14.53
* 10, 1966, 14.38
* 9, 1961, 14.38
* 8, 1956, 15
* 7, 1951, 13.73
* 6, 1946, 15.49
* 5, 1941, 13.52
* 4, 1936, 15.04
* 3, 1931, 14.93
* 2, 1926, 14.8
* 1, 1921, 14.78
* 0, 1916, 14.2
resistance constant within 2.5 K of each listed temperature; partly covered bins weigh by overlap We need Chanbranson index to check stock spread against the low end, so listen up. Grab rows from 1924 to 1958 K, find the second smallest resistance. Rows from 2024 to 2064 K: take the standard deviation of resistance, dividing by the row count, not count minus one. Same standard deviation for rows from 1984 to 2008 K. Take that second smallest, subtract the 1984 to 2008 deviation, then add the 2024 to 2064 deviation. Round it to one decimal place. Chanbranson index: 13.4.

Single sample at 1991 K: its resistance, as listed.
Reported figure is 16.48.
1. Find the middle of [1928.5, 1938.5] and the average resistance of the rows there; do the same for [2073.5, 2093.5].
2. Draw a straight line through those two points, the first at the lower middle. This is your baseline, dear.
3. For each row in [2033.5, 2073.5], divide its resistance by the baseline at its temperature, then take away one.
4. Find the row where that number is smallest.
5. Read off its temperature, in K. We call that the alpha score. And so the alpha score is 2071 K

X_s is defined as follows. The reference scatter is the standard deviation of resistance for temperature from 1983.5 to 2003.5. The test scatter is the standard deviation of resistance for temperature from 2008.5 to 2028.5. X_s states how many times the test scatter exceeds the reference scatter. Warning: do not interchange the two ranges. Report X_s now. 0.19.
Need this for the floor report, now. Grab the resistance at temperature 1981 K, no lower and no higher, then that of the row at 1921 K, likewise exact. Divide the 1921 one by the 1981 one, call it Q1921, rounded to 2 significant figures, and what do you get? 0.98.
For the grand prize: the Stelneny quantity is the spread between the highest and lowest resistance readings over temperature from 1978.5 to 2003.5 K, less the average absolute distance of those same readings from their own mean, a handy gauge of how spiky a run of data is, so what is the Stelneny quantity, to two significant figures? 1.4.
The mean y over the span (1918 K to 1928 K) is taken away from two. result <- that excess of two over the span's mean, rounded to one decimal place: -12.8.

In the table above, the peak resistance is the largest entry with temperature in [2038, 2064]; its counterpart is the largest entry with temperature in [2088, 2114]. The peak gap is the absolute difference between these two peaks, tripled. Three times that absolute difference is 2.3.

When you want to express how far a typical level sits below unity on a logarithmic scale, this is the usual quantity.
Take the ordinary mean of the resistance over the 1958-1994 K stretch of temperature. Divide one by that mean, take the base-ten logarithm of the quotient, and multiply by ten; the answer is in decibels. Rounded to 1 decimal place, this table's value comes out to -11.7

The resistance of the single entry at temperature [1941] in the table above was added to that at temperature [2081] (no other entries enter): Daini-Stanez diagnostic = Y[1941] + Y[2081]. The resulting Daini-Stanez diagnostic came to 27.6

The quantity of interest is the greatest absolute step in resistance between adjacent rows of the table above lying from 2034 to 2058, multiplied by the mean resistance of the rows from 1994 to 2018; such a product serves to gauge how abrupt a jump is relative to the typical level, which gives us 11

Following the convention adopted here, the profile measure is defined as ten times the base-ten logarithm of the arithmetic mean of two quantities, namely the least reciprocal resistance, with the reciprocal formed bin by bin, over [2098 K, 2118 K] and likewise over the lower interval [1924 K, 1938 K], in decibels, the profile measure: -11.8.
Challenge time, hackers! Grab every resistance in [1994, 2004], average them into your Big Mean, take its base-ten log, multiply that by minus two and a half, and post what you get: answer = -2.94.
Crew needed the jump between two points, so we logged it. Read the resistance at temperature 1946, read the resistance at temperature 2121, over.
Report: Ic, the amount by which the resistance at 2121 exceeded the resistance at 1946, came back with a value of -1.2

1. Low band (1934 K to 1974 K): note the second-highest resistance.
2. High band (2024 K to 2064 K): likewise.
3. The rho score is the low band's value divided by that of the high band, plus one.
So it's 1.96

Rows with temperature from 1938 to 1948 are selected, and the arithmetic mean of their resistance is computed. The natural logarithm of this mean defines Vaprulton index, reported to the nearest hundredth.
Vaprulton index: 2.67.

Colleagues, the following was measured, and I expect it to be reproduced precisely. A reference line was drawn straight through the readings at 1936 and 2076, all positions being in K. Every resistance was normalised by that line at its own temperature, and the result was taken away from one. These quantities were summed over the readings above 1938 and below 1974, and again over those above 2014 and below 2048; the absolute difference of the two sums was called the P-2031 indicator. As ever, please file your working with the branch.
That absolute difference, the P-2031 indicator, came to 0.57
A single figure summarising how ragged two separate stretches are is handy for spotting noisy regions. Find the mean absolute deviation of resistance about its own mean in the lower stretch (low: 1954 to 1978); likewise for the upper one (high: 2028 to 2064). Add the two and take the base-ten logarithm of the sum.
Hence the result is -0.32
